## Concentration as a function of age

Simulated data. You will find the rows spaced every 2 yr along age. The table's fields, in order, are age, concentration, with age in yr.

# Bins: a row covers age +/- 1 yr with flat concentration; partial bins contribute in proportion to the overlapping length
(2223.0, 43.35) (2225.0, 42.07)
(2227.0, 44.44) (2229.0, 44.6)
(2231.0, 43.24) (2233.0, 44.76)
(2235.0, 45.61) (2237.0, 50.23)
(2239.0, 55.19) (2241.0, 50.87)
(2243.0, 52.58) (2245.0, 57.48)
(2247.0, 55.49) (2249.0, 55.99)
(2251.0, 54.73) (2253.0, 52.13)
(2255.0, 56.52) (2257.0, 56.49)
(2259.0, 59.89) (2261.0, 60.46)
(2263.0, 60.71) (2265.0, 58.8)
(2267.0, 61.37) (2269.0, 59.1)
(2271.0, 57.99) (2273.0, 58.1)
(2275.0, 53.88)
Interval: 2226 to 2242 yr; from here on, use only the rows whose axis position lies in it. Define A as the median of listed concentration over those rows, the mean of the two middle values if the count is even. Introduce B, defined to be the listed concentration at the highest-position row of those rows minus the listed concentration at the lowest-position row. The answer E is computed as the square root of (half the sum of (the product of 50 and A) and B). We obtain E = 33.7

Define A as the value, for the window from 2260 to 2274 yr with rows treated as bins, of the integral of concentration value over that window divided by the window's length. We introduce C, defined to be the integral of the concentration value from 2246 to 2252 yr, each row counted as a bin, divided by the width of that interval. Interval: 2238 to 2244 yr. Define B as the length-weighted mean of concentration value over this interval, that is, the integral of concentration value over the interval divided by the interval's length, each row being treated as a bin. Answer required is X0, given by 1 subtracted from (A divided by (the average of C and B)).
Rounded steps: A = 60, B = 53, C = 55.4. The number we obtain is 0.10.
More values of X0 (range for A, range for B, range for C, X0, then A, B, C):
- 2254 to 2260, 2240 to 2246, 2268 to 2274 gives 0.03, 58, 54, 58.4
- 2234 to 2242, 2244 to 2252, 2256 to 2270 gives -0.13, 50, 56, 59.5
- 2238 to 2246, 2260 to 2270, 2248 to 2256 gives -0.06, 54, 60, 54.8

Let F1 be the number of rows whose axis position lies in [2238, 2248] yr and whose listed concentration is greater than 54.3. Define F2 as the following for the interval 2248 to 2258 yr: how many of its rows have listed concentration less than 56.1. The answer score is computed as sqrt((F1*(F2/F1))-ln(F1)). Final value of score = 1.4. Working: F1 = 3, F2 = 3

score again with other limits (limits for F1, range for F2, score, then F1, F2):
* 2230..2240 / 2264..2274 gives 0.0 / 1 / 0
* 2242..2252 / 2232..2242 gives 1.9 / 4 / 5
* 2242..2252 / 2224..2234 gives 1.9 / 4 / 5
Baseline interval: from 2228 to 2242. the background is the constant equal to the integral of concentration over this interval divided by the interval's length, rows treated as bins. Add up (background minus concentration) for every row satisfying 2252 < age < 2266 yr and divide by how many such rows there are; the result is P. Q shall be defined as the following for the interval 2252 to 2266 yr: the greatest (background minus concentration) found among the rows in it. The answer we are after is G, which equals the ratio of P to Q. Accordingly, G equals 2.3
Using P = -10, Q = -4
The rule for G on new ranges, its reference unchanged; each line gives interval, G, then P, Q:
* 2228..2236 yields 0.7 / 3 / 5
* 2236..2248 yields 2.4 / -6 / -2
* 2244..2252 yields 1.2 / -8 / -7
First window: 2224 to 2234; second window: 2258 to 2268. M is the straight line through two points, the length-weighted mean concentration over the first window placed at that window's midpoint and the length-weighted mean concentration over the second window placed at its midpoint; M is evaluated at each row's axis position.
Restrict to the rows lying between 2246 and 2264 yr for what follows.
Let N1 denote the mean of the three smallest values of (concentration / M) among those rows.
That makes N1 0.98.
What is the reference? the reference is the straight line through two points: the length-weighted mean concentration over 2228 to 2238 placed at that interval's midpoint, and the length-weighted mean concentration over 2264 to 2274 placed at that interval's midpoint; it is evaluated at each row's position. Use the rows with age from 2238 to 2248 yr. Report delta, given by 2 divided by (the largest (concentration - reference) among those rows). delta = 0.27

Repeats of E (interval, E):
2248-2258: 37.4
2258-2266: 38.8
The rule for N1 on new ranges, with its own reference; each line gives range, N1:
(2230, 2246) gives 0.97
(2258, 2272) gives 0.93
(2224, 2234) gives 0.98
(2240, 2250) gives 1.04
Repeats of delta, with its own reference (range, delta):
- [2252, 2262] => 0.44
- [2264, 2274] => 0.66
